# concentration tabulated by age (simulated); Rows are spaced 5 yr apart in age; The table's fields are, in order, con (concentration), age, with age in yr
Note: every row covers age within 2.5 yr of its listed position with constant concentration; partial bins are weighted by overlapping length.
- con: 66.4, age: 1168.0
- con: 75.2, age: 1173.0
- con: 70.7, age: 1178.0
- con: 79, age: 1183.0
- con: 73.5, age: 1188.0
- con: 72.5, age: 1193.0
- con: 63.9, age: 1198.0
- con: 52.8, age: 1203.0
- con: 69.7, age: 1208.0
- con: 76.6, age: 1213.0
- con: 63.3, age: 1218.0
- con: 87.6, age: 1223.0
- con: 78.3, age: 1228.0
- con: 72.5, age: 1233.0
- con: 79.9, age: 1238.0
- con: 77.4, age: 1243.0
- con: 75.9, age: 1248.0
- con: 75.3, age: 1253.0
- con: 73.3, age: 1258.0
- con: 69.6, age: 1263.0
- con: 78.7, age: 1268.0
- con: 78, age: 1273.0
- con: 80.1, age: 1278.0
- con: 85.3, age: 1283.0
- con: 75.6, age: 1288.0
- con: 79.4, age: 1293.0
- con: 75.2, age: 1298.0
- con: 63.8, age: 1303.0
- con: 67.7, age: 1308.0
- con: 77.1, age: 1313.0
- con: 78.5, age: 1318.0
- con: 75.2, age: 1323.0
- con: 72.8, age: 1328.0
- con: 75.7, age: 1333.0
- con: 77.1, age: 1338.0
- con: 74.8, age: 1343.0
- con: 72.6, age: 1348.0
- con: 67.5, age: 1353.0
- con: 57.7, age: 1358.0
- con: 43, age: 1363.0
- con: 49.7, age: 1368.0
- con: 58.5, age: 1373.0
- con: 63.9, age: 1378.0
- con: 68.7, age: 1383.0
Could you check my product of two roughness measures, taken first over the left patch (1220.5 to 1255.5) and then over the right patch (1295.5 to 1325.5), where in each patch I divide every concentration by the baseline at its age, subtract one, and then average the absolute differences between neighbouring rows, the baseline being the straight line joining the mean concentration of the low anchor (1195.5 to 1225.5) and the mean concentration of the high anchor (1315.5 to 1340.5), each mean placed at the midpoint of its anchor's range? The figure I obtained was 0.0053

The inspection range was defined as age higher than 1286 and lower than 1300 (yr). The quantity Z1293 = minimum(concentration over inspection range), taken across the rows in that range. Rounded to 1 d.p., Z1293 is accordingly 75.2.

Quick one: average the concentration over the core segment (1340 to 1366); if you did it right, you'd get 63.1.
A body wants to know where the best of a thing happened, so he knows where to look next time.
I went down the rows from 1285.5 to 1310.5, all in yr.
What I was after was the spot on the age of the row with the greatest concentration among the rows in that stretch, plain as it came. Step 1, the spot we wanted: 1293.0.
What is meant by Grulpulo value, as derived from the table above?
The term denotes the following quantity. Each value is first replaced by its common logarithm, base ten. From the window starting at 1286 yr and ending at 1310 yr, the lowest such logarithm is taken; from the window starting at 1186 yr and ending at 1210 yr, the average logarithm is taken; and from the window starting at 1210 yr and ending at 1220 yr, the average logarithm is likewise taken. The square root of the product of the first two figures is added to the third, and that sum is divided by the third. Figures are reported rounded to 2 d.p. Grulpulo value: 1.98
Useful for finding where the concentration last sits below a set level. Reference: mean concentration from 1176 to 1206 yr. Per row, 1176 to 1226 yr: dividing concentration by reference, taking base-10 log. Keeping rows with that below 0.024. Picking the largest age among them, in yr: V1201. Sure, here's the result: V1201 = 1218.0 yr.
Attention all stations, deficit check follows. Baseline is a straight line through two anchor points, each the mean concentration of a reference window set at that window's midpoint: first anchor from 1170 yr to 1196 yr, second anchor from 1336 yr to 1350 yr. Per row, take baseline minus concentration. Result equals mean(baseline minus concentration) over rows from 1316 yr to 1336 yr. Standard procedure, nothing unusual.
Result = -0.8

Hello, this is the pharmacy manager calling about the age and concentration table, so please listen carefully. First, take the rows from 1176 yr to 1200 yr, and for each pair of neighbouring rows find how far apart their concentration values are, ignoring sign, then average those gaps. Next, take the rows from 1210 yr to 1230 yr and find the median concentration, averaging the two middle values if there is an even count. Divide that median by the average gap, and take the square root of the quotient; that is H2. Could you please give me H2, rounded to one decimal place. 3.6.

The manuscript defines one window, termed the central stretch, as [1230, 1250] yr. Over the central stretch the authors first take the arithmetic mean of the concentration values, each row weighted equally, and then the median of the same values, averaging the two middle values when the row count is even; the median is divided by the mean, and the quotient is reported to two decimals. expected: 1.00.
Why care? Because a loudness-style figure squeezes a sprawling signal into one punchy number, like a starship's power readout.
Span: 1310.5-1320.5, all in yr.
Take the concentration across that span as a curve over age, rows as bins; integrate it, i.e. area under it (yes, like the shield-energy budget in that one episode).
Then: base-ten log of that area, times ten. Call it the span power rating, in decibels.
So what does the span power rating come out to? 28.9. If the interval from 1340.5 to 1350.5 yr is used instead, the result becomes 28.7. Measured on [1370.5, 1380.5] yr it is 27.9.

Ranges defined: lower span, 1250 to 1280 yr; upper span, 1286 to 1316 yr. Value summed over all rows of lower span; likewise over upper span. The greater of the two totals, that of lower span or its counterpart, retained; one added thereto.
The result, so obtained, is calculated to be 456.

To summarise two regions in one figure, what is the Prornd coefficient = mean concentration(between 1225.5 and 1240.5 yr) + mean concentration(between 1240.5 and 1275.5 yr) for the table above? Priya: 152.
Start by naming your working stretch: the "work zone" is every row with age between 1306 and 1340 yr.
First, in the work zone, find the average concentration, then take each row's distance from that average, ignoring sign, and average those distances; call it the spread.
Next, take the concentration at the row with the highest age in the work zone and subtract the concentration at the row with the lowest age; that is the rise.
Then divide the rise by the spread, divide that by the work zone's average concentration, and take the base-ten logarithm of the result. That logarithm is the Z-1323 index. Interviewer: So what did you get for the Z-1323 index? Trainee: -1.3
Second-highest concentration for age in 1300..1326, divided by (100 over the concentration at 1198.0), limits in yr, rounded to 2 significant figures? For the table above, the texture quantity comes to 49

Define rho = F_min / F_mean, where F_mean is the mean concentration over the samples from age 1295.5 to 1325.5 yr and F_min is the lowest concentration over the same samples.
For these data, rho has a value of 0.87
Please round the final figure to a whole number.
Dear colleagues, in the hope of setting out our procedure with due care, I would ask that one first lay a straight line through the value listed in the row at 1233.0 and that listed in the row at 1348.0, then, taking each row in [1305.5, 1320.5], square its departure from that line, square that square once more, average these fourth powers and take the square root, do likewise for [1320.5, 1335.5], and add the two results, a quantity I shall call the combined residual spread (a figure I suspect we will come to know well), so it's 34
